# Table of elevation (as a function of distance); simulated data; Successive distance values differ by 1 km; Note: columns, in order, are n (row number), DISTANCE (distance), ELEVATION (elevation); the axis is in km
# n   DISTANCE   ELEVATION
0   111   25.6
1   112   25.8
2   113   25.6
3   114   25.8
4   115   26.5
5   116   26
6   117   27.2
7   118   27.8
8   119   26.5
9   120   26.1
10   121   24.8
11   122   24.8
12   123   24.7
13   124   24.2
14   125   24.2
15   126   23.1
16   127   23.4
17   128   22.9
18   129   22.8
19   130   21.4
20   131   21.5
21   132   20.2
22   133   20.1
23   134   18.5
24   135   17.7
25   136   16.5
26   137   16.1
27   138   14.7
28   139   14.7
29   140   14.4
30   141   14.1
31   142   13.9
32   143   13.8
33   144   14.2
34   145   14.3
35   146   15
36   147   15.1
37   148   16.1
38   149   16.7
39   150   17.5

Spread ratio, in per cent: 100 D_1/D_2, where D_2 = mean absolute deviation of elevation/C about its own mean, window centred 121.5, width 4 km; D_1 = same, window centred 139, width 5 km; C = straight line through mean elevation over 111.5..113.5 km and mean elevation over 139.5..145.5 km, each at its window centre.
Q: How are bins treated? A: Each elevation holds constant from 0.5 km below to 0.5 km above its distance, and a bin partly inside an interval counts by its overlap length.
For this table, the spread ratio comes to 112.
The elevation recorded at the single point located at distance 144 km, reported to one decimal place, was 14.2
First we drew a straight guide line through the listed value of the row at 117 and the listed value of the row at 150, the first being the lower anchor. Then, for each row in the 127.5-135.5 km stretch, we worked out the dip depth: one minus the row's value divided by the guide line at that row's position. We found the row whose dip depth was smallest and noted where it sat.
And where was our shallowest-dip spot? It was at 129 km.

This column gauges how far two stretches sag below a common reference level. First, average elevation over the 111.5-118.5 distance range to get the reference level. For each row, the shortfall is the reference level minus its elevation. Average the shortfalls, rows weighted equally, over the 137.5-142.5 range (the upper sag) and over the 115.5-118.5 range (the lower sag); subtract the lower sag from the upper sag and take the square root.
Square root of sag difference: 3.6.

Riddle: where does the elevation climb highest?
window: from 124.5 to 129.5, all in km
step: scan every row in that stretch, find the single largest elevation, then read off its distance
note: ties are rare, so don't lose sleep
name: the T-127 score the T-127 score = 125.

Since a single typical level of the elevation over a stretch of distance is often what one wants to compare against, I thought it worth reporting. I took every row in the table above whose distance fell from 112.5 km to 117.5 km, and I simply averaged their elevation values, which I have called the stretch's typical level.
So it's 26.2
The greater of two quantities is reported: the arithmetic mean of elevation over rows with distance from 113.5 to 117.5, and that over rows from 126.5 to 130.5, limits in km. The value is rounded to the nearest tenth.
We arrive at 26.4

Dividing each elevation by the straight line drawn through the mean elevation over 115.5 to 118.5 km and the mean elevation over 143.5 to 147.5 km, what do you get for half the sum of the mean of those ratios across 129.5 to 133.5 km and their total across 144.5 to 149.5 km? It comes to 3.3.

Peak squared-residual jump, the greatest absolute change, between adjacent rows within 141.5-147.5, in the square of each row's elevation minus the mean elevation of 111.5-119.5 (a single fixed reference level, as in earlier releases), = 16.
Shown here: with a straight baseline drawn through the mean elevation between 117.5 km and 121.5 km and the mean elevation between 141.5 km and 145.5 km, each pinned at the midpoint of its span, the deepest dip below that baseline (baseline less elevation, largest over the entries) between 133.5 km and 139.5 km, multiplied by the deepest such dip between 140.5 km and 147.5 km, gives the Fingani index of 2.6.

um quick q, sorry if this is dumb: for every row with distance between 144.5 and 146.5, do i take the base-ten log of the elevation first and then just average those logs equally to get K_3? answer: 1.17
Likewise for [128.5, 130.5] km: 1.34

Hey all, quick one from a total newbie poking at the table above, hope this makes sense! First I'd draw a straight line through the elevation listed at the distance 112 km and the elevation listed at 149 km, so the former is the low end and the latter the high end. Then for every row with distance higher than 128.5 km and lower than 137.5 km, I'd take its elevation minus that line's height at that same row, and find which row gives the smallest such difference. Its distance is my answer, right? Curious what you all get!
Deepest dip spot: 137 km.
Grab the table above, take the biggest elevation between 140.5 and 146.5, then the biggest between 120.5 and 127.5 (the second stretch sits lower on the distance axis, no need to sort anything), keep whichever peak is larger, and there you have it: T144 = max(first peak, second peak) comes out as 25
